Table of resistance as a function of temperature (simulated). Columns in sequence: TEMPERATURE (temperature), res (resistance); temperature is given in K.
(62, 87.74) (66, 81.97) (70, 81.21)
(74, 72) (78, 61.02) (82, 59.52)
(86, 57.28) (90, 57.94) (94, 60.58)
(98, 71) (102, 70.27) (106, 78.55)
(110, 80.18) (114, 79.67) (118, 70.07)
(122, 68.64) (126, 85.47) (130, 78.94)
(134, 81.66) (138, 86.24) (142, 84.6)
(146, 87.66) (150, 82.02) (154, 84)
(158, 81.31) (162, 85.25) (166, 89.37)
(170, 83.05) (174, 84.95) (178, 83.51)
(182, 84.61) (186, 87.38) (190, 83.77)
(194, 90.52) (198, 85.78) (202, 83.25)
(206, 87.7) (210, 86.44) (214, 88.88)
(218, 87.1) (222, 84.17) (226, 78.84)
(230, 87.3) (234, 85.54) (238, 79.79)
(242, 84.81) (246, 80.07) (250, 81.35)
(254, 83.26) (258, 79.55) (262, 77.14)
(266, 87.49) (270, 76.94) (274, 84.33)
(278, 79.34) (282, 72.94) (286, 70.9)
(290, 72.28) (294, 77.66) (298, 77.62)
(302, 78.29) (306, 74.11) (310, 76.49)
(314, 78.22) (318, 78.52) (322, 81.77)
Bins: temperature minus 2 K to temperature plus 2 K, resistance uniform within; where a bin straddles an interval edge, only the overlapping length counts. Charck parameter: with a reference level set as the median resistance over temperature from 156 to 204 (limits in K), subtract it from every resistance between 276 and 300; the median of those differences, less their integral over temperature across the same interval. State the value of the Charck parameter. 222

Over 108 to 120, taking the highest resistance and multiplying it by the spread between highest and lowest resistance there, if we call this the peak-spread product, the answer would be 811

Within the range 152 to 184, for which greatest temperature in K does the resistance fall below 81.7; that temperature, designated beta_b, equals 158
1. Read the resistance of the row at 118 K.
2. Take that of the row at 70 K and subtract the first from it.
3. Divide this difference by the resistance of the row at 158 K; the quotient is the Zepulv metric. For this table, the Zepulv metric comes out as 0.14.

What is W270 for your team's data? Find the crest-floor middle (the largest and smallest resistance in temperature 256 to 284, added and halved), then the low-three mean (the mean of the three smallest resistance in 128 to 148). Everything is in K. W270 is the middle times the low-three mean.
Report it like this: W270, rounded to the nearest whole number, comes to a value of 6556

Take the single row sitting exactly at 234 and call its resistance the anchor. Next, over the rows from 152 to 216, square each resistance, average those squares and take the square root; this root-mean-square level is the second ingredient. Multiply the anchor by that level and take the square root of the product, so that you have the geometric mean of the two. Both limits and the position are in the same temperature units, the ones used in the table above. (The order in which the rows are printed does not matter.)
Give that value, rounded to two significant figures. 86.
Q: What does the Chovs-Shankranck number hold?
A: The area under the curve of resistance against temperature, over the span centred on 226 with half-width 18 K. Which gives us 3051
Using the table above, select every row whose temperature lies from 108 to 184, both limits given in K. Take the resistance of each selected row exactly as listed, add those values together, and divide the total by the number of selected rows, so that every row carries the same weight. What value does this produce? 82.2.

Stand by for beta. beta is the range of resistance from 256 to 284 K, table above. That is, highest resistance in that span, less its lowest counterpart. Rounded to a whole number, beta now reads 15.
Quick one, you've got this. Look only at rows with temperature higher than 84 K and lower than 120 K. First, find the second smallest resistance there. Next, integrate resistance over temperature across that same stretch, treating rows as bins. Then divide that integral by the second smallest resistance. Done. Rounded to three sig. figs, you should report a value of 43.2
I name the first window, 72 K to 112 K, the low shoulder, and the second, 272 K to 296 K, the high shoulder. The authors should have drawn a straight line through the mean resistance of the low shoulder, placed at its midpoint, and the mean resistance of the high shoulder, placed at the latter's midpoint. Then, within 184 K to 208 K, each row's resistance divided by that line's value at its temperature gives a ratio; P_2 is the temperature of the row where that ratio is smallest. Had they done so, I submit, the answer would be 202 K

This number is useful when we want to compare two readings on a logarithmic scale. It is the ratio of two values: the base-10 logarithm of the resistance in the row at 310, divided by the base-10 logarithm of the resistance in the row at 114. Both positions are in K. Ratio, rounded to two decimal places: 0.99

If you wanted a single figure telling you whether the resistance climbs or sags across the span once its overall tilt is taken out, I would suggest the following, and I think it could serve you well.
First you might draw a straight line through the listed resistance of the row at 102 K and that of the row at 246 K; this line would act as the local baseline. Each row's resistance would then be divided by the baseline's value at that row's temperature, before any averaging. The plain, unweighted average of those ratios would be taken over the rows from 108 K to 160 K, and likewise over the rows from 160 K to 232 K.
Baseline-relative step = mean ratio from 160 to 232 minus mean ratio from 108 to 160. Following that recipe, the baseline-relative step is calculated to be 0.003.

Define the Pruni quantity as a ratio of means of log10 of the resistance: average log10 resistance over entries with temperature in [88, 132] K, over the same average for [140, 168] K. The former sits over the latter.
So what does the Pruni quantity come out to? 0.96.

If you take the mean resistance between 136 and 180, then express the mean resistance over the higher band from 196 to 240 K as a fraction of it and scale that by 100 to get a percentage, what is 100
